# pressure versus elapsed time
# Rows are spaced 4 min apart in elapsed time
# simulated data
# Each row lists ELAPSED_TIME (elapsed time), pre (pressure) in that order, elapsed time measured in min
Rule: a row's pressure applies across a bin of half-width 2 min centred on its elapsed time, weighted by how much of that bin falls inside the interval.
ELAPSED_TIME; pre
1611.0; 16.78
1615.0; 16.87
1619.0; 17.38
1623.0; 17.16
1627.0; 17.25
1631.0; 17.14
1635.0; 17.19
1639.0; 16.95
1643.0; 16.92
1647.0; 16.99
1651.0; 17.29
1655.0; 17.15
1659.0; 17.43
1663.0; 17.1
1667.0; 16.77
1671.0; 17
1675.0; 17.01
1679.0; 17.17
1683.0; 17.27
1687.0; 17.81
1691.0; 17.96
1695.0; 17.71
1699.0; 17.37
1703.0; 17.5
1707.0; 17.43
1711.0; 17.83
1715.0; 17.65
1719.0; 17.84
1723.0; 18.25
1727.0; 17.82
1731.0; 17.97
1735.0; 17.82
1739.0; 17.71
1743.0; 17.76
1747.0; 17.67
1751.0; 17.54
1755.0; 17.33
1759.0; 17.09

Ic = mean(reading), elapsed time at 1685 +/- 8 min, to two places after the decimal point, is 17.55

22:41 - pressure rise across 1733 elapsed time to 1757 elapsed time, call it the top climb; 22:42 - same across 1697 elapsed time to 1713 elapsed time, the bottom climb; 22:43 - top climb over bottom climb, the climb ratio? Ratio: -1.1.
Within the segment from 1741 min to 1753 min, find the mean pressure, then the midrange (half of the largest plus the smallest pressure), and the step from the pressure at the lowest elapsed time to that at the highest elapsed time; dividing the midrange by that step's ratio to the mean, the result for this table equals -1417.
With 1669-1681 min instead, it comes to 1715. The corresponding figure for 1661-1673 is -2872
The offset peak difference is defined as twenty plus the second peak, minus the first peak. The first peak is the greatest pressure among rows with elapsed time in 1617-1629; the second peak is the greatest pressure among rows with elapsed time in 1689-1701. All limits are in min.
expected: 20.6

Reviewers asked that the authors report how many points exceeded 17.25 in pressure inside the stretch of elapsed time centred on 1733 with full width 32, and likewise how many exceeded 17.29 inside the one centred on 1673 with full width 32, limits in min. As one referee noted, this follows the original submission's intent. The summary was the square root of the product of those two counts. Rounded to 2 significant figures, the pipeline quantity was 4.0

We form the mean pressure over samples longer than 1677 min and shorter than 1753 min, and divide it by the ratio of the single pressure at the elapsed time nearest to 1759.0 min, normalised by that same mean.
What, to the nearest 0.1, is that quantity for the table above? 18.3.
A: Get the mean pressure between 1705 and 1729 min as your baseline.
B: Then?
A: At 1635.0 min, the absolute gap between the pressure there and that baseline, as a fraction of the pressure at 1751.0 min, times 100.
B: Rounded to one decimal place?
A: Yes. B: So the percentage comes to 3.5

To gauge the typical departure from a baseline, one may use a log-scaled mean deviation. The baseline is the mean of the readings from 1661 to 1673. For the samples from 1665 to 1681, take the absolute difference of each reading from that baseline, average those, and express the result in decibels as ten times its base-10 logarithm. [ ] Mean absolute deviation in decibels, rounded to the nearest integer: -9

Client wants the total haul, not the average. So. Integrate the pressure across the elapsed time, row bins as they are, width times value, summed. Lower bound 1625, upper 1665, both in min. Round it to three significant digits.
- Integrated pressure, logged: 686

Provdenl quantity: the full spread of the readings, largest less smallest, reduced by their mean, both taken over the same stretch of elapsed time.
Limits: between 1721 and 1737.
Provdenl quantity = -17.5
